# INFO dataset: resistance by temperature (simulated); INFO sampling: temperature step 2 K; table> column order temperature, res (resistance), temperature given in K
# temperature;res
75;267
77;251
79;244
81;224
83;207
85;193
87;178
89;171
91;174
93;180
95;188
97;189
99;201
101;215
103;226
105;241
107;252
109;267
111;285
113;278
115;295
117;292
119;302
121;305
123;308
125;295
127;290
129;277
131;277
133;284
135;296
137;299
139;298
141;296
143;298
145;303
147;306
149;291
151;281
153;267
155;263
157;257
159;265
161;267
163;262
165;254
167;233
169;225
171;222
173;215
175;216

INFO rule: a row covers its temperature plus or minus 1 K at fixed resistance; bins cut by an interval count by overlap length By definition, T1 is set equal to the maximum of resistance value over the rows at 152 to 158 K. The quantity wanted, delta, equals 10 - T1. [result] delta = -257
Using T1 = 267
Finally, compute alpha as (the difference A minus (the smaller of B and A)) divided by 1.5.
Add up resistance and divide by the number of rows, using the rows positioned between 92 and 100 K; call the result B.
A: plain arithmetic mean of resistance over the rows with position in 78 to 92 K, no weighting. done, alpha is 6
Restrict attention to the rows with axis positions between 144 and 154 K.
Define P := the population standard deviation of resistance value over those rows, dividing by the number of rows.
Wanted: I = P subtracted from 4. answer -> -10.4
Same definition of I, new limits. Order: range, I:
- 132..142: -1.4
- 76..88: -22.2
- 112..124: -6.0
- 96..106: -14.3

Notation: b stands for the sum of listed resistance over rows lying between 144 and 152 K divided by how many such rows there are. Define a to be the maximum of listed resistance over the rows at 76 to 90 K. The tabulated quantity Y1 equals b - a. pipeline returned 44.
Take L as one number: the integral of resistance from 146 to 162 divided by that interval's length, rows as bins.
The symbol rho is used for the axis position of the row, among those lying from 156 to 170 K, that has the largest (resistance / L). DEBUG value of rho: 161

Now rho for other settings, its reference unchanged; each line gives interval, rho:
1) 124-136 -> 135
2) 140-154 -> 147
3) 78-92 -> 79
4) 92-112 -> 111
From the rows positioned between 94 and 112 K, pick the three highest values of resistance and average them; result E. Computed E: 268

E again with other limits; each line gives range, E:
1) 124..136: 294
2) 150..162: 272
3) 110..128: 305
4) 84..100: 194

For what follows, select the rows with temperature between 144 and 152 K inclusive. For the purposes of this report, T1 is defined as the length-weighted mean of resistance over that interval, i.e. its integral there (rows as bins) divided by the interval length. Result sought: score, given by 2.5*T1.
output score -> 738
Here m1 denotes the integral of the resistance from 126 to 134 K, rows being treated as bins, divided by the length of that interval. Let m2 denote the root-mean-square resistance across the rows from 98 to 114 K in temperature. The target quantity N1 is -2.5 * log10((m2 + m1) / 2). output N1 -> -6.06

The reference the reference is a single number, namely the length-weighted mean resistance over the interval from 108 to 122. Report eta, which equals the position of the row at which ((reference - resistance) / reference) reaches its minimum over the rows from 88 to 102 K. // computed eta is 101 K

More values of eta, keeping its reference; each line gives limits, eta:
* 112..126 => 123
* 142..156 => 147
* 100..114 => 111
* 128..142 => 137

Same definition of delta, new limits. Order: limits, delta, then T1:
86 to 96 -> -178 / 188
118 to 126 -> -298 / 308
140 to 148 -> -296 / 306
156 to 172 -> -257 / 267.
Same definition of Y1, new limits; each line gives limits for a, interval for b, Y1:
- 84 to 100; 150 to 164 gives 65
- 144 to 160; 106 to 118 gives -28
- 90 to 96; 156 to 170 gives 64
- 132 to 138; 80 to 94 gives -109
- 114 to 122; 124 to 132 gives -20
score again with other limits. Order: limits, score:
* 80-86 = 520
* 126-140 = 722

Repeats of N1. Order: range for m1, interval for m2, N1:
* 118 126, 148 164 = -6.14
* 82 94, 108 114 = -5.91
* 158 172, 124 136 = -6.07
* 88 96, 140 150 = -5.94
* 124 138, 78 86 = -6.01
